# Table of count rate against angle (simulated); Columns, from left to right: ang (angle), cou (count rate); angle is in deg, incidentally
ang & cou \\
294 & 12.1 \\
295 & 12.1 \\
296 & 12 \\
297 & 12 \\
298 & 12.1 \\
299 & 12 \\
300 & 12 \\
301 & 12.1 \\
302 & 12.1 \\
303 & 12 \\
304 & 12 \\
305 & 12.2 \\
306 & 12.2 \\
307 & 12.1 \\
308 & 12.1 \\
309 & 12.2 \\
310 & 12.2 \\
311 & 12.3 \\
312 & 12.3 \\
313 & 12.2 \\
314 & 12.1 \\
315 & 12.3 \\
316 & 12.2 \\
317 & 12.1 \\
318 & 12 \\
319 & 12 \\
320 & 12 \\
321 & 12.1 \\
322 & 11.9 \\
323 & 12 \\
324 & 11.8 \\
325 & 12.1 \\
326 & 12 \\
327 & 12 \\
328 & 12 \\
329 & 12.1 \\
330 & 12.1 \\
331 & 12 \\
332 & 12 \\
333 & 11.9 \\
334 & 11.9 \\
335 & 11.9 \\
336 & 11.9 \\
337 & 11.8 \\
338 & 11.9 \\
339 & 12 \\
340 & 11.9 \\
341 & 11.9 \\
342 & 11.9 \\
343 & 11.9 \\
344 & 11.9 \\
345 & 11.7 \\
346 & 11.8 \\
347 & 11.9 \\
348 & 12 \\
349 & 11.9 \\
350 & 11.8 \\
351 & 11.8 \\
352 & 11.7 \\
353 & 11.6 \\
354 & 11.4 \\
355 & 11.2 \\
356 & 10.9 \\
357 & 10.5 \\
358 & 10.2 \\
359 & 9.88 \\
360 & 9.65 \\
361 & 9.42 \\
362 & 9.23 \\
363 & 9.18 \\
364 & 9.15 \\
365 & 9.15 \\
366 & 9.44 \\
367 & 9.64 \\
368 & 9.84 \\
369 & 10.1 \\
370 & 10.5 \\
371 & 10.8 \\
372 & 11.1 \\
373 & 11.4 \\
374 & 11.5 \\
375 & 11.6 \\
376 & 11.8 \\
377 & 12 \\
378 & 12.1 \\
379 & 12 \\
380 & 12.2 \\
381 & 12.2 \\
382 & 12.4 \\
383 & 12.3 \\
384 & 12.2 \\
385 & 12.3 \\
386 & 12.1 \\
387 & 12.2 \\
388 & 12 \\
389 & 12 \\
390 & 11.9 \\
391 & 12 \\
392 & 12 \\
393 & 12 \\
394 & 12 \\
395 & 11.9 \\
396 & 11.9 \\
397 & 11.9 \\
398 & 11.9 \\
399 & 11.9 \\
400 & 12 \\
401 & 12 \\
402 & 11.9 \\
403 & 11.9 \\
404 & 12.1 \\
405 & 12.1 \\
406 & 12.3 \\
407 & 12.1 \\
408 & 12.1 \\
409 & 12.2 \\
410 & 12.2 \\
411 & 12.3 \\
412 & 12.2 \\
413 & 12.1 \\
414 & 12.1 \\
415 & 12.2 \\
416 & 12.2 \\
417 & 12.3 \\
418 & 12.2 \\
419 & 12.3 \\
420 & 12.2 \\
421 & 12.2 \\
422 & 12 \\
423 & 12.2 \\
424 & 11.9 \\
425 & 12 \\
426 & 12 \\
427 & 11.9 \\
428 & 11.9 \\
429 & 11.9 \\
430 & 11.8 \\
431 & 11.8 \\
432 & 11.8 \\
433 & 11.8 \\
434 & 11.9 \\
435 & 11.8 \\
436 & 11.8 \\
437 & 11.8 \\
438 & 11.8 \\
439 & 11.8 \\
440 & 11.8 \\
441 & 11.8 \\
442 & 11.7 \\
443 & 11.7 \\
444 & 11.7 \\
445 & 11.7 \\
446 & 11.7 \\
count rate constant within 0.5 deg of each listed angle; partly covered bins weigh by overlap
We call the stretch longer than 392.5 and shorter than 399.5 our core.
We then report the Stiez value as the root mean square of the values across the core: 11.9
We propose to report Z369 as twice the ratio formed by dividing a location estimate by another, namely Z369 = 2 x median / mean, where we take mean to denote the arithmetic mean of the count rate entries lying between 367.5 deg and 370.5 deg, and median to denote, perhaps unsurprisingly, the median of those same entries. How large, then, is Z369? 1.991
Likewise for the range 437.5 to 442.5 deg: 2.003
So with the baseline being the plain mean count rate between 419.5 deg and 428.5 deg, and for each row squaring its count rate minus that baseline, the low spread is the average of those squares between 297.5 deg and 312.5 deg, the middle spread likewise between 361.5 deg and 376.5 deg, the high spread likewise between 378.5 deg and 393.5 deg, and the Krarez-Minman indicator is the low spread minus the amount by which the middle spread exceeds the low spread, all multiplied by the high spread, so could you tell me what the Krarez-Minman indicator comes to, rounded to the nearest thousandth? -0.109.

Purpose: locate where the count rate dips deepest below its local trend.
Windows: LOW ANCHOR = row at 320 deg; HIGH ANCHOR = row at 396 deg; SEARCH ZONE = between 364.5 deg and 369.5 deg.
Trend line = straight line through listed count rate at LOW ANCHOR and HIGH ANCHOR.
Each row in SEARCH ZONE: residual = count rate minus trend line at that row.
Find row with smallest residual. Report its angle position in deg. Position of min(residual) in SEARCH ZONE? 365 deg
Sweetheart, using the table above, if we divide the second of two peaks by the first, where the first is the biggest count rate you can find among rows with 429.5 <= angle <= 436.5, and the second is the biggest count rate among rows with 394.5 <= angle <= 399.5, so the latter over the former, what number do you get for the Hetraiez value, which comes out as 1.00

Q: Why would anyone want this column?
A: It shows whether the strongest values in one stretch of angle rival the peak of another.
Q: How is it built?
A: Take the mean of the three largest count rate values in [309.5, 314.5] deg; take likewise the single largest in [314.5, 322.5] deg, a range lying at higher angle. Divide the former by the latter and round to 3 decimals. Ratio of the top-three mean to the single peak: 0.997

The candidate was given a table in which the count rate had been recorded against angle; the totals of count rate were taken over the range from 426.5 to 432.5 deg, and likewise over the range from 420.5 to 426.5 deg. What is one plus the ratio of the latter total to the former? 2.02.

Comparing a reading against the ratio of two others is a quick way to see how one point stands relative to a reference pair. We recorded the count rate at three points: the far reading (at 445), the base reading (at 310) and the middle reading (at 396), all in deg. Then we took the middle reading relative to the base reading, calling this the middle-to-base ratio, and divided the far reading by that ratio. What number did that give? 12.0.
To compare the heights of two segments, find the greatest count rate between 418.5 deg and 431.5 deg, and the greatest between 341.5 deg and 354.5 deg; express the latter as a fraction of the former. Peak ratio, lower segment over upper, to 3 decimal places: 0.976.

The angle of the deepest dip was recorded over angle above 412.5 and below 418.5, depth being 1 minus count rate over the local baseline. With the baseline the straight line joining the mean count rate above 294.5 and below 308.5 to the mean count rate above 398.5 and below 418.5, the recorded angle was 414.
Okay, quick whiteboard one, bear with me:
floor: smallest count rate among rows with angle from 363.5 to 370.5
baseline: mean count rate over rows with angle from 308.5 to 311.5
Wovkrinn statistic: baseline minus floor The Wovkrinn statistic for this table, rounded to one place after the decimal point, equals 3.1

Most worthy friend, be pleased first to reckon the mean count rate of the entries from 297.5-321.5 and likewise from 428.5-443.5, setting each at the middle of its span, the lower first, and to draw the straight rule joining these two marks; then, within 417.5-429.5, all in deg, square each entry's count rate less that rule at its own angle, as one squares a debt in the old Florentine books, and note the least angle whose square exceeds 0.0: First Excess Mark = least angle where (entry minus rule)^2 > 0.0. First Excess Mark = 418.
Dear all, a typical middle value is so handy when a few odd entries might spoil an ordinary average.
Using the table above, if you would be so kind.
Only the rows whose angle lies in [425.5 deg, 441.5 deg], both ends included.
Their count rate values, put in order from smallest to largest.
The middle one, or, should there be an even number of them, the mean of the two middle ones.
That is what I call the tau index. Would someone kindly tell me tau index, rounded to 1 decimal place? 11.8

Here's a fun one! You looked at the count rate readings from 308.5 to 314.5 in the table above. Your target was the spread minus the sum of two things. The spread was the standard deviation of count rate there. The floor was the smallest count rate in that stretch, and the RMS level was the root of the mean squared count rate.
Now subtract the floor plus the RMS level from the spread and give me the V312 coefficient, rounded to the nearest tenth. -24.2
